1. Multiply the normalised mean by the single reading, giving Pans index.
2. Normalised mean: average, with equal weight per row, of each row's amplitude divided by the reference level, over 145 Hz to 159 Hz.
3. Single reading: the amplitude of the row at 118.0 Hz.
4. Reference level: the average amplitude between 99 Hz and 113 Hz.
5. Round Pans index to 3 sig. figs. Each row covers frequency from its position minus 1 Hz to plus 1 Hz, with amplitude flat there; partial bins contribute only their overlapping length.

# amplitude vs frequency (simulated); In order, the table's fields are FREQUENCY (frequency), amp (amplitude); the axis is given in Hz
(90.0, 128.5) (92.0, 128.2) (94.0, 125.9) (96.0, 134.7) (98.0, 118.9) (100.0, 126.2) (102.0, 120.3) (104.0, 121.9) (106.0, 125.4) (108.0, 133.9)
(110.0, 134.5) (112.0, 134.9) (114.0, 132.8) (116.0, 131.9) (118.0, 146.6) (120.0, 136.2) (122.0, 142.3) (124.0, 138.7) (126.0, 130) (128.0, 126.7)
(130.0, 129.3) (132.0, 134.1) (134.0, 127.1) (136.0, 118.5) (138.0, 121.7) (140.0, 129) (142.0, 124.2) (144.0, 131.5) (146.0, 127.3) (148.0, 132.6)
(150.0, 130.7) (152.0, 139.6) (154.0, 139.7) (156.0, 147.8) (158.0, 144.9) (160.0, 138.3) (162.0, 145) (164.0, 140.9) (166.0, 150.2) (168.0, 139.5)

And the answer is 157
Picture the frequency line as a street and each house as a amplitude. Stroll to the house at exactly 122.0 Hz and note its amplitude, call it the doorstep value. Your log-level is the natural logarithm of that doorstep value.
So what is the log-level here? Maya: 4.96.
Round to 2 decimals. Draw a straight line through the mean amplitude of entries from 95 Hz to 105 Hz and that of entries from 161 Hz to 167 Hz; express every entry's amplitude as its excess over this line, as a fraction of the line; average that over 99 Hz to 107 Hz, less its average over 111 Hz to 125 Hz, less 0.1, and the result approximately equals -0.17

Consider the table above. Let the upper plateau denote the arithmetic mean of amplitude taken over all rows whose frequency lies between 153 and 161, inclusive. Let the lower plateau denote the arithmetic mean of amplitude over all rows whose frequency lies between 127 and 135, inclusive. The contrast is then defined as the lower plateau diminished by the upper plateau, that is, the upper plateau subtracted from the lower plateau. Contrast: -13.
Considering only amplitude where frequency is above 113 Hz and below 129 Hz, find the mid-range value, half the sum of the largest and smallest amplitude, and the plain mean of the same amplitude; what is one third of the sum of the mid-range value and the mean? 90.8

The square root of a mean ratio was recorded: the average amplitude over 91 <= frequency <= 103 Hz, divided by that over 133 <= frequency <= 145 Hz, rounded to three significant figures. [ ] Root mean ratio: 1.00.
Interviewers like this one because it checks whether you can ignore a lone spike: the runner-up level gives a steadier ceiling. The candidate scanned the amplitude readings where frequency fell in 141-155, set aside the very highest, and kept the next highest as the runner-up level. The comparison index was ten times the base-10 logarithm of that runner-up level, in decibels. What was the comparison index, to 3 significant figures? 21.4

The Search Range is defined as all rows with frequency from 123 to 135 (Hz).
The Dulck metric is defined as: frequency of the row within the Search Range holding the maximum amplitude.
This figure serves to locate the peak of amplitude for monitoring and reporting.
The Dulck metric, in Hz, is 124.0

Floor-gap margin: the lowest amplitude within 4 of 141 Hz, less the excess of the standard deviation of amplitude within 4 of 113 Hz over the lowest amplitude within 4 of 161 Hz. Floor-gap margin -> 259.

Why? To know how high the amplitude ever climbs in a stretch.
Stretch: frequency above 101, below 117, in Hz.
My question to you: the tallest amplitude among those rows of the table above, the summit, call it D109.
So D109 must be 134.9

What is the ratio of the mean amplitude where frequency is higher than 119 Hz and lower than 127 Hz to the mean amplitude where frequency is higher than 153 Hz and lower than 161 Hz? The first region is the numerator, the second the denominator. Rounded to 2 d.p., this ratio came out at 0.96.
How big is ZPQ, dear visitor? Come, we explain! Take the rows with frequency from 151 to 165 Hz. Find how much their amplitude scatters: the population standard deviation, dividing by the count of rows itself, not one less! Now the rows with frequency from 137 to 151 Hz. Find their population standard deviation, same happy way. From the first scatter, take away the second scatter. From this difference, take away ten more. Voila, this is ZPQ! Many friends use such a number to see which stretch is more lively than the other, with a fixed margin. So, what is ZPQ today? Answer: -10.4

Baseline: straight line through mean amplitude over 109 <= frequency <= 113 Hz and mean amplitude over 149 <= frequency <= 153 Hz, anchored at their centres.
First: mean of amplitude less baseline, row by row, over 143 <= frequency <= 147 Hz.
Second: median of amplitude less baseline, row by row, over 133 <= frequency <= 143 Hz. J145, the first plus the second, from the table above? -16.5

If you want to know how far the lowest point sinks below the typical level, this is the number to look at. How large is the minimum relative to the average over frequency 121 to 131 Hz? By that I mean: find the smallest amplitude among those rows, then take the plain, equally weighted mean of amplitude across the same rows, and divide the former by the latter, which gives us 0.950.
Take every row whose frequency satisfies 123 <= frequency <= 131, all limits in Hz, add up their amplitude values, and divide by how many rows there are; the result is 131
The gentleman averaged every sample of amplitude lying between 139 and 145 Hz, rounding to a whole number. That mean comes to 128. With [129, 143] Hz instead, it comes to 126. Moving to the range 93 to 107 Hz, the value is 125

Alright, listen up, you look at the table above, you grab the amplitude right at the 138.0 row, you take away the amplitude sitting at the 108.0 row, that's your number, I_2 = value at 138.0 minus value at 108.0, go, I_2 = -12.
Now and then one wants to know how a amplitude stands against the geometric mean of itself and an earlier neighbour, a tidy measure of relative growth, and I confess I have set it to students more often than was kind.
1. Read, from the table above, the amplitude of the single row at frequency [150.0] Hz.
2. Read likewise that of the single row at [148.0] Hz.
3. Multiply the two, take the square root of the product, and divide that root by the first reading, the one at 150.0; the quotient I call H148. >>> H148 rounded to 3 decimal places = 1.007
